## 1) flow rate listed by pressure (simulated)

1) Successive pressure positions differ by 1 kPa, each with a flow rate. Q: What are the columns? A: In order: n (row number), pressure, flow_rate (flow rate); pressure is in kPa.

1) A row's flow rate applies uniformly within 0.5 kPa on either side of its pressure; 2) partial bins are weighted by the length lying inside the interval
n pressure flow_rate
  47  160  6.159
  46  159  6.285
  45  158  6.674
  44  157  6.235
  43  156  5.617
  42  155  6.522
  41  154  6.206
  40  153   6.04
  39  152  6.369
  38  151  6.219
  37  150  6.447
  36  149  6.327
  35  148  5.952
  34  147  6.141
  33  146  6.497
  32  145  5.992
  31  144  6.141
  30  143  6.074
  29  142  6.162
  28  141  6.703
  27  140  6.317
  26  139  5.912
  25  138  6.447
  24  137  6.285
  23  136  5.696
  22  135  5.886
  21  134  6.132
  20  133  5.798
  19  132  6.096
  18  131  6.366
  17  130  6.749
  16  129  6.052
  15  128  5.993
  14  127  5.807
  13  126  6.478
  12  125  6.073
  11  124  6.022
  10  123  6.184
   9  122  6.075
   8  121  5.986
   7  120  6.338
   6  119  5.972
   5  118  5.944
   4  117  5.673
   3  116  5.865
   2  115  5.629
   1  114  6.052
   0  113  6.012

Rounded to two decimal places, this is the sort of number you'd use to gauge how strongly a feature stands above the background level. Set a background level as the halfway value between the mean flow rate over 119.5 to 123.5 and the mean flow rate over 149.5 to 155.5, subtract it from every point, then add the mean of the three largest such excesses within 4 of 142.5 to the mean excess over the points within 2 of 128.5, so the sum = 0.21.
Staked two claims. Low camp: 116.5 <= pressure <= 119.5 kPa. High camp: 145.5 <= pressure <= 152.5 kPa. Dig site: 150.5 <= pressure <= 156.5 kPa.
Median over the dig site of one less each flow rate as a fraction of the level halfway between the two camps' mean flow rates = -0.023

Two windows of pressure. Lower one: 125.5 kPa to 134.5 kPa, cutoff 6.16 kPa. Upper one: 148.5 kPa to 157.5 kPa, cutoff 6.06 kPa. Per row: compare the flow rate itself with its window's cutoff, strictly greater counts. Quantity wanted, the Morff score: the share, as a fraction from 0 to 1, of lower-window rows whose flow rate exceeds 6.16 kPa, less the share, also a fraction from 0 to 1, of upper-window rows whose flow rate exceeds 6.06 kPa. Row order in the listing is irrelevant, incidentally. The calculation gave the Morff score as -0.44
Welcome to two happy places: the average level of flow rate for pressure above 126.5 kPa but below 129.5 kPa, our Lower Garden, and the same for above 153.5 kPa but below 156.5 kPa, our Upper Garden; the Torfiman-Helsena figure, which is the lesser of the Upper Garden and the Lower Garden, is 5.95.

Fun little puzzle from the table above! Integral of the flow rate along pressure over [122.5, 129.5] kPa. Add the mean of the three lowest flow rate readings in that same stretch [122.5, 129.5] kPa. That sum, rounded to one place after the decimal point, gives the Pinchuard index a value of 48.5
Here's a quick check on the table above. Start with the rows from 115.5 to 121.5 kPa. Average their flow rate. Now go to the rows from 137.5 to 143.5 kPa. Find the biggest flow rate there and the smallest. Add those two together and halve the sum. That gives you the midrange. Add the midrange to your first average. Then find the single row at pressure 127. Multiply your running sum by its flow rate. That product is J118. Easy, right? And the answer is 71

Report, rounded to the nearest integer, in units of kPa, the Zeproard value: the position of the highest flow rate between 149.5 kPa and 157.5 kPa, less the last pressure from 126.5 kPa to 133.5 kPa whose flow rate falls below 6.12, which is 22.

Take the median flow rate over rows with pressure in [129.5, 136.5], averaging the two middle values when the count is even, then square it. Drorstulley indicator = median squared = 37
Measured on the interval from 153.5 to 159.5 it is 39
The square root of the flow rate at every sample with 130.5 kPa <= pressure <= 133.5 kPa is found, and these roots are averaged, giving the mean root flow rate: 2.47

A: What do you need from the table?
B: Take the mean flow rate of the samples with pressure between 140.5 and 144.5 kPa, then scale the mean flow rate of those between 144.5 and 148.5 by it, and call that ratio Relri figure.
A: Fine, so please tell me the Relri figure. 0.98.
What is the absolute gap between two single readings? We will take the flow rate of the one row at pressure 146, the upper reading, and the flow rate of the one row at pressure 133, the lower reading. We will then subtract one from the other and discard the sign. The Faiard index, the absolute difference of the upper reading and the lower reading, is 0.70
